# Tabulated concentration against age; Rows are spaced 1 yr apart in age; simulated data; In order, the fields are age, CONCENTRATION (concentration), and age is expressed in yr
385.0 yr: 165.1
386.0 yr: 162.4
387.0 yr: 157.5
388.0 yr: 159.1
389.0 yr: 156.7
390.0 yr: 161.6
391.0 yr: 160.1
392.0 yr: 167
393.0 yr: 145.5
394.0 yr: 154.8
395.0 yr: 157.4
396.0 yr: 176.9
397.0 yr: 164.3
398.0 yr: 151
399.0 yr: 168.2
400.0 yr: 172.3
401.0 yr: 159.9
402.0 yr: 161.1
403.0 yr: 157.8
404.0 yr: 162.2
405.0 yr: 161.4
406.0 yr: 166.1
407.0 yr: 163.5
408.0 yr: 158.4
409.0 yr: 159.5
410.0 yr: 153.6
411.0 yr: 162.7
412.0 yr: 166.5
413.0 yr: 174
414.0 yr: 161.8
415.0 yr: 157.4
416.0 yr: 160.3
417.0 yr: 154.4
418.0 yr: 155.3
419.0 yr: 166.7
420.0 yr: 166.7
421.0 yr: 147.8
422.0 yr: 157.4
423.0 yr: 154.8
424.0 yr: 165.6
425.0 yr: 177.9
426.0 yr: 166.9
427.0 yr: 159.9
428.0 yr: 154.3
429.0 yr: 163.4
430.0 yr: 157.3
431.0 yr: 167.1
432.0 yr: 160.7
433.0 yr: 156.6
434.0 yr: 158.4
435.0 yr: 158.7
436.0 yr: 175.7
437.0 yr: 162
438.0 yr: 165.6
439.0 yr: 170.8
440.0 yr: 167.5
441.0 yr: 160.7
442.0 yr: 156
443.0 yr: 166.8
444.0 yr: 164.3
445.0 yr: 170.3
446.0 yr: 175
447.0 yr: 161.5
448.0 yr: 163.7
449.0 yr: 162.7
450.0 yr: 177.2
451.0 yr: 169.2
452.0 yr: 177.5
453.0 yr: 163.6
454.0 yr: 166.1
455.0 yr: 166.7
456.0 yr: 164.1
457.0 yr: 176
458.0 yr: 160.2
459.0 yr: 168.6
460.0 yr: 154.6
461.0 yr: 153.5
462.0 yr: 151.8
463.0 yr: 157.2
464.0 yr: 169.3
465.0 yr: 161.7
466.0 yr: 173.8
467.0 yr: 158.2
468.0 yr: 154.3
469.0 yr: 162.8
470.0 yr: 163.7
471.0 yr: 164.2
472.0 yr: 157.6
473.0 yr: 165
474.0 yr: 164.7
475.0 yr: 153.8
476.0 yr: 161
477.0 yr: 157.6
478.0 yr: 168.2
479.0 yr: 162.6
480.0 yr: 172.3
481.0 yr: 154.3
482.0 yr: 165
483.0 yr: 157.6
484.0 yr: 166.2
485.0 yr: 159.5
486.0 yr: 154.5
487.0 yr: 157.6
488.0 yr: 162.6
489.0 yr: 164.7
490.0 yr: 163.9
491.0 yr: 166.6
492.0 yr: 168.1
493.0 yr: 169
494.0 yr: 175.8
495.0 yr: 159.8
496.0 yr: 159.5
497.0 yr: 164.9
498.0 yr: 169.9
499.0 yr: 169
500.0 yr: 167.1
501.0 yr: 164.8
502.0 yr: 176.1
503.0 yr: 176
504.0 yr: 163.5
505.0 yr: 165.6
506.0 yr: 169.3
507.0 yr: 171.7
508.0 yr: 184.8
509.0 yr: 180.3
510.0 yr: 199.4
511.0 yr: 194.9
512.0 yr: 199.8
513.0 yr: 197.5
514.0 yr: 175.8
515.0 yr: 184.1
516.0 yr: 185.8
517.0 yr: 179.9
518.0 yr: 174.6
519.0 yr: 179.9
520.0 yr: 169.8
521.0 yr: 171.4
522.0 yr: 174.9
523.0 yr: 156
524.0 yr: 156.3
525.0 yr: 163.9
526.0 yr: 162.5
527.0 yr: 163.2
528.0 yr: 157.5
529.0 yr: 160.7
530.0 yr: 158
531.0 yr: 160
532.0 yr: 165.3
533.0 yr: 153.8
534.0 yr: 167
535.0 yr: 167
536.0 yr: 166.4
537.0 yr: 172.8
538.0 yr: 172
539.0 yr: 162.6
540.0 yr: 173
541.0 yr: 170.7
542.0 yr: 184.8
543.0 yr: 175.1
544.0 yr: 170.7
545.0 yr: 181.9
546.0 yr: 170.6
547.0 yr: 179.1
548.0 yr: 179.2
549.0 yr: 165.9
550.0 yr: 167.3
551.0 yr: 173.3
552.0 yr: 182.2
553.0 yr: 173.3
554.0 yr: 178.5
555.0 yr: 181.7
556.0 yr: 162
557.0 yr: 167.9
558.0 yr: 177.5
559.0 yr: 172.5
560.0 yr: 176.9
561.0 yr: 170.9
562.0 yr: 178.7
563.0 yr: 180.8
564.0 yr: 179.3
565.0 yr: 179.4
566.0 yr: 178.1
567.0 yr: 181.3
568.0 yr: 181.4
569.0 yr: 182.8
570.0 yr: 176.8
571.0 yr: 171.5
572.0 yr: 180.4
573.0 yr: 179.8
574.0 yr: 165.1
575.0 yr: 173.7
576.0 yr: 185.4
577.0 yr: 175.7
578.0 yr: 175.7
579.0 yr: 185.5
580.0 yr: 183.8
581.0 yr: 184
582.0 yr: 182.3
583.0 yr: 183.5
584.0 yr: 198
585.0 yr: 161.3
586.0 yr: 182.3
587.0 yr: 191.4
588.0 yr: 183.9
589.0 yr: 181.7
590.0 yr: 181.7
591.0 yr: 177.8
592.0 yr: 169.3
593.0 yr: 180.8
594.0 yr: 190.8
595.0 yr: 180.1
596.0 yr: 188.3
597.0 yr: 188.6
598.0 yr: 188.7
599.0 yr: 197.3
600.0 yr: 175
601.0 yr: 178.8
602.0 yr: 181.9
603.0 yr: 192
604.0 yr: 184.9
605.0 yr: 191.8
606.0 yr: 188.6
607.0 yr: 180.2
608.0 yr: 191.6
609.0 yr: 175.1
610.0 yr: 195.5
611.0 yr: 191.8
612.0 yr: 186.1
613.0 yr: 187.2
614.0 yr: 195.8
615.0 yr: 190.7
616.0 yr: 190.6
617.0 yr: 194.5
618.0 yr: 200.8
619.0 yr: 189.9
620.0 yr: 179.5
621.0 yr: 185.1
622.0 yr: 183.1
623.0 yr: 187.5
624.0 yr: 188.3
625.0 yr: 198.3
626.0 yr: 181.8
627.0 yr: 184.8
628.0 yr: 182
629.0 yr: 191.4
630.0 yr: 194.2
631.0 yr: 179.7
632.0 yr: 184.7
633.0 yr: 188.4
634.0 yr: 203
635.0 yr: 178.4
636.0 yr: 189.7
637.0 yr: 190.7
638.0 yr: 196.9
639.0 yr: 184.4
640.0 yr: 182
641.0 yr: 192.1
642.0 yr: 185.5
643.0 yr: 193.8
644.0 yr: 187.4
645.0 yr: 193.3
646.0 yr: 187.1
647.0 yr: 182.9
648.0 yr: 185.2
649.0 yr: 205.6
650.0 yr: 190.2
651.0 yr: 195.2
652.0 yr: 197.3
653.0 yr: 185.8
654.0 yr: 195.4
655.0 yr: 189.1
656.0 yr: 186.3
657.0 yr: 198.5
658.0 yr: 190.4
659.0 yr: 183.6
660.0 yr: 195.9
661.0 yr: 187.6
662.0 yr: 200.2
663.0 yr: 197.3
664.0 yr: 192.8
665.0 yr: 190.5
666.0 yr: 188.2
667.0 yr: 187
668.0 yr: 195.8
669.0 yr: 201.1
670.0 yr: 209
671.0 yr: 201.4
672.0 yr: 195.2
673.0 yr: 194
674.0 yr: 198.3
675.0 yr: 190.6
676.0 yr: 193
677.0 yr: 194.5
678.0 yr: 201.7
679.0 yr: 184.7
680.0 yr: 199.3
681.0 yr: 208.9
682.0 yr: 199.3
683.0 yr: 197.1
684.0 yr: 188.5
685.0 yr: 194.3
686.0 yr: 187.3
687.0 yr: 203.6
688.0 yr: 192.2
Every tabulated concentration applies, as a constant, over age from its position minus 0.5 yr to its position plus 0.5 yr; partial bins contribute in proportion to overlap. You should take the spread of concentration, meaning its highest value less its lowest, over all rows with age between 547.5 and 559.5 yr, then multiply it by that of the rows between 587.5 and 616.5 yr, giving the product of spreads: 566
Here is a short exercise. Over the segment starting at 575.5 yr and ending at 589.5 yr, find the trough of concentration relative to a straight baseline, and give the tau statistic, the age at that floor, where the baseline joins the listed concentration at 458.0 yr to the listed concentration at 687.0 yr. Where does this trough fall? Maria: 585.0 yr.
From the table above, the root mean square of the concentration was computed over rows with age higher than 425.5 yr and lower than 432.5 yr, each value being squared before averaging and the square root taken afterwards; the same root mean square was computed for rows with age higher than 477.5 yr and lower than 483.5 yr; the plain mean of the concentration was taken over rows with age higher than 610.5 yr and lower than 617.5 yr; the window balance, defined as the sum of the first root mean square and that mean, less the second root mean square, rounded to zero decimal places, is 189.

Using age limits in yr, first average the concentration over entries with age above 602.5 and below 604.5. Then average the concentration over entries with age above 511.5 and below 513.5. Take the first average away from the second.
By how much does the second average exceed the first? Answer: 10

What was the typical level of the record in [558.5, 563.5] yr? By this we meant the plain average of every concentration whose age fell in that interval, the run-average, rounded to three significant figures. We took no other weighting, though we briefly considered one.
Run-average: 176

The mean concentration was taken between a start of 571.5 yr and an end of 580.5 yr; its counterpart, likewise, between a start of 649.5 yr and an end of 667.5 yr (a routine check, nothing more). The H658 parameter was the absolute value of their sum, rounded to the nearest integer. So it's 370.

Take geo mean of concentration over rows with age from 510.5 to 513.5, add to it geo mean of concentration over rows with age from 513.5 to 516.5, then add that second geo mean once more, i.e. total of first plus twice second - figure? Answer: 561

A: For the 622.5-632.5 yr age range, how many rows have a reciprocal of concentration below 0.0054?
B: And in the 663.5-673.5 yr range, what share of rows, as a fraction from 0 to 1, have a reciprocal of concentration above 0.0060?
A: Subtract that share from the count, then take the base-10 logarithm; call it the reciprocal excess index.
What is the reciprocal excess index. 0.699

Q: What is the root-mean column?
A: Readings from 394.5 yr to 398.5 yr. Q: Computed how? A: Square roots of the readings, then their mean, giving 12.7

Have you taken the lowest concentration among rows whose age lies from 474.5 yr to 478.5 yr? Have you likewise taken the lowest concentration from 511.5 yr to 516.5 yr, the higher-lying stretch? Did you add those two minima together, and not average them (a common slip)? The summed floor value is 330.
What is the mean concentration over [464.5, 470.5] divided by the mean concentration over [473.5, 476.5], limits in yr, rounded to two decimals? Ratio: 1.02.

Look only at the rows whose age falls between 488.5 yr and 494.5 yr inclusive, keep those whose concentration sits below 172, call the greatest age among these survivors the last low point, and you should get 493.0 yr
